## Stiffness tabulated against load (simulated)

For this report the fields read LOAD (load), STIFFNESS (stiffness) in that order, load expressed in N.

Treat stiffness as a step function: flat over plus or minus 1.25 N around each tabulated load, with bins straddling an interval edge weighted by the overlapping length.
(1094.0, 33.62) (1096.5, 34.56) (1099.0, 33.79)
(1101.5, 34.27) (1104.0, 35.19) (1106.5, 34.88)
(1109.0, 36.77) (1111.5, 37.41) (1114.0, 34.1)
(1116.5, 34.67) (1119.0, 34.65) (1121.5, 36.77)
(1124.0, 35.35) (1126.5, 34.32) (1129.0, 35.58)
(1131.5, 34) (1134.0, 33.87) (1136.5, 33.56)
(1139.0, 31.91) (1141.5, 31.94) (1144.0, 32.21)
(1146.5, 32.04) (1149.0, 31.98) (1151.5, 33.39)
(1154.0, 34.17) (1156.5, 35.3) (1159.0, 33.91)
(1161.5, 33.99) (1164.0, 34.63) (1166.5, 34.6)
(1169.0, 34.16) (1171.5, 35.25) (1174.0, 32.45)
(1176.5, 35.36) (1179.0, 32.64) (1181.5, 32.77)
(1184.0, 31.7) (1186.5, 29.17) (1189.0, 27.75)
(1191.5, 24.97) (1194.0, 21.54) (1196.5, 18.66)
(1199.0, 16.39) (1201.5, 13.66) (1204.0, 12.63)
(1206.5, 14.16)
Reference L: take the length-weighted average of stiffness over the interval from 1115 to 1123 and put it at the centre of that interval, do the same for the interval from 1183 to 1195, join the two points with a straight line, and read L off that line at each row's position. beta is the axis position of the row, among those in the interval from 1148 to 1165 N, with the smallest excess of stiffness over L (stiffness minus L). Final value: 1149.0 N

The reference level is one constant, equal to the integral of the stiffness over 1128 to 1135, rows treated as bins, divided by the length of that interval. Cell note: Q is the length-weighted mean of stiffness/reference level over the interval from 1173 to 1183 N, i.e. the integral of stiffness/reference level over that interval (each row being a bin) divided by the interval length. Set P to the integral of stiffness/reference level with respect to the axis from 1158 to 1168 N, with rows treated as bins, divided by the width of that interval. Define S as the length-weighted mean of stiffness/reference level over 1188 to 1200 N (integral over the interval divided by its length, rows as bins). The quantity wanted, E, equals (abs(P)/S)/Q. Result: 1.62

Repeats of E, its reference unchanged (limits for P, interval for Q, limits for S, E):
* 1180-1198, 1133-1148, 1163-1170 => 0.82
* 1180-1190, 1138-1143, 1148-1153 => 1.00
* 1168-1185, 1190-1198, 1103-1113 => 1.47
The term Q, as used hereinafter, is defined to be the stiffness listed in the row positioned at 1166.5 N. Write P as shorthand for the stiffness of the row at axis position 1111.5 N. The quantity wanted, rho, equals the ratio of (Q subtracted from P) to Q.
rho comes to 0.08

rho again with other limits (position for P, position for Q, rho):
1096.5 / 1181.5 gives 0.05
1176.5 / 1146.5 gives 0.10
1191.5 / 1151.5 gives -0.25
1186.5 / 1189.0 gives 0.05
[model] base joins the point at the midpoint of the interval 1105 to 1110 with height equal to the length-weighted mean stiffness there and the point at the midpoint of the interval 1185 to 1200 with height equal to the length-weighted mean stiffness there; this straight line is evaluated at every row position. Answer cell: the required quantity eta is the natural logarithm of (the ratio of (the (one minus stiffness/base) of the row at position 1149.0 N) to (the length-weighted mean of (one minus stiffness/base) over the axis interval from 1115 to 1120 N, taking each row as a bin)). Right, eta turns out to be 2.0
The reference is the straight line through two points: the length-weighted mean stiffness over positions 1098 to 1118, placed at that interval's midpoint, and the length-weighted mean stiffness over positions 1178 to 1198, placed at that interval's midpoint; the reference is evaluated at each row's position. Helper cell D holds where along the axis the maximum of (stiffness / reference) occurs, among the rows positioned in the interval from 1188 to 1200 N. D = 1189.0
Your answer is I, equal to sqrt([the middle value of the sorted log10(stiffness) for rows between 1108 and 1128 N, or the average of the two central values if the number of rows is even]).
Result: 1.24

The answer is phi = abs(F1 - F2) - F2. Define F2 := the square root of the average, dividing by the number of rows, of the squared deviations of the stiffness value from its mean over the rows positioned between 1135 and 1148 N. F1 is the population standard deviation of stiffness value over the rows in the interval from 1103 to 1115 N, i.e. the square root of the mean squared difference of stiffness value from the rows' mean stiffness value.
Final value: 0.0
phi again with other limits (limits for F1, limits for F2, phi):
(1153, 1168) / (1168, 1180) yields -0.5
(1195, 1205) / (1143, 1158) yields -0.1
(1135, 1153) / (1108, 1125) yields -0.7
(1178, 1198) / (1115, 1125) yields 3.2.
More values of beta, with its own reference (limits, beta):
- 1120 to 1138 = 1126.5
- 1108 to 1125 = 1114.0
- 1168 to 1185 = 1174.0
